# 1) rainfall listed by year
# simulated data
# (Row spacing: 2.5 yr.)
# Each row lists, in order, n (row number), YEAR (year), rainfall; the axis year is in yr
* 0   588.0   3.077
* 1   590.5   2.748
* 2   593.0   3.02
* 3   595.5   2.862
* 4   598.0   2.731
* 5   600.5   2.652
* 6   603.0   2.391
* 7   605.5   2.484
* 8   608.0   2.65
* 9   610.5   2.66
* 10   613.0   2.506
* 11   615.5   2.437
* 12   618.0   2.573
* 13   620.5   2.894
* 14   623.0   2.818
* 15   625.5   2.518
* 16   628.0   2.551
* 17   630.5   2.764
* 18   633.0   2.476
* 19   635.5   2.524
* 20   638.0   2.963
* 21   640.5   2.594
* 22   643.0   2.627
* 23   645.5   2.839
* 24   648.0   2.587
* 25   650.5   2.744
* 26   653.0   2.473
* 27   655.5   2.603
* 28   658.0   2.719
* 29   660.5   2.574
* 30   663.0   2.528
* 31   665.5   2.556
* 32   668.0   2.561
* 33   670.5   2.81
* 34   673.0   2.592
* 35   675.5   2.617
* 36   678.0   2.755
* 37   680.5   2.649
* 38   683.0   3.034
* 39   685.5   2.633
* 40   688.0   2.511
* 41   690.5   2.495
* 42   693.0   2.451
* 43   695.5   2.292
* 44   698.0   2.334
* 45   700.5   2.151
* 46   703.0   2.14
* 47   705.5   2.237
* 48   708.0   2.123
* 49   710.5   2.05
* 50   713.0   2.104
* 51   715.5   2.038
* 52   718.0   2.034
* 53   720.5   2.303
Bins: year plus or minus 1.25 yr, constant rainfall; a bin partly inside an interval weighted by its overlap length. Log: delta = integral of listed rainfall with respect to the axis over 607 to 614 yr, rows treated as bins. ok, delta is 18.3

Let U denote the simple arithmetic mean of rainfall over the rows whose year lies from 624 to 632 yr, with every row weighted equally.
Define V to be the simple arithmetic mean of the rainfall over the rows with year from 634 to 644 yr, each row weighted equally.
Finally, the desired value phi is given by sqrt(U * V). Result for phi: 2.64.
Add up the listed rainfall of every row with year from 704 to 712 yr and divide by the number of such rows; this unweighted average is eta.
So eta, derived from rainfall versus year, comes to 2.14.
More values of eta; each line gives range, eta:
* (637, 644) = 2.73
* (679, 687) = 2.77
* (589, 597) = 2.88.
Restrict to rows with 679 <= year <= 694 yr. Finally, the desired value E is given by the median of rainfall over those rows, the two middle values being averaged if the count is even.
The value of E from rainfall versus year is 2.57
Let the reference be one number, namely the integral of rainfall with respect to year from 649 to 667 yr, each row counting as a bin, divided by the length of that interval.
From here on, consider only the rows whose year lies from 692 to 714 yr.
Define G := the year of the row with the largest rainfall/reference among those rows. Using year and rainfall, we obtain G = 693.0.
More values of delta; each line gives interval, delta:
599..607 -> 20.2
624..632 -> 20.9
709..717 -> 16.5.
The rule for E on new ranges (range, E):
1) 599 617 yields 2.51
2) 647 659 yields 2.60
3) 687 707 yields 2.31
